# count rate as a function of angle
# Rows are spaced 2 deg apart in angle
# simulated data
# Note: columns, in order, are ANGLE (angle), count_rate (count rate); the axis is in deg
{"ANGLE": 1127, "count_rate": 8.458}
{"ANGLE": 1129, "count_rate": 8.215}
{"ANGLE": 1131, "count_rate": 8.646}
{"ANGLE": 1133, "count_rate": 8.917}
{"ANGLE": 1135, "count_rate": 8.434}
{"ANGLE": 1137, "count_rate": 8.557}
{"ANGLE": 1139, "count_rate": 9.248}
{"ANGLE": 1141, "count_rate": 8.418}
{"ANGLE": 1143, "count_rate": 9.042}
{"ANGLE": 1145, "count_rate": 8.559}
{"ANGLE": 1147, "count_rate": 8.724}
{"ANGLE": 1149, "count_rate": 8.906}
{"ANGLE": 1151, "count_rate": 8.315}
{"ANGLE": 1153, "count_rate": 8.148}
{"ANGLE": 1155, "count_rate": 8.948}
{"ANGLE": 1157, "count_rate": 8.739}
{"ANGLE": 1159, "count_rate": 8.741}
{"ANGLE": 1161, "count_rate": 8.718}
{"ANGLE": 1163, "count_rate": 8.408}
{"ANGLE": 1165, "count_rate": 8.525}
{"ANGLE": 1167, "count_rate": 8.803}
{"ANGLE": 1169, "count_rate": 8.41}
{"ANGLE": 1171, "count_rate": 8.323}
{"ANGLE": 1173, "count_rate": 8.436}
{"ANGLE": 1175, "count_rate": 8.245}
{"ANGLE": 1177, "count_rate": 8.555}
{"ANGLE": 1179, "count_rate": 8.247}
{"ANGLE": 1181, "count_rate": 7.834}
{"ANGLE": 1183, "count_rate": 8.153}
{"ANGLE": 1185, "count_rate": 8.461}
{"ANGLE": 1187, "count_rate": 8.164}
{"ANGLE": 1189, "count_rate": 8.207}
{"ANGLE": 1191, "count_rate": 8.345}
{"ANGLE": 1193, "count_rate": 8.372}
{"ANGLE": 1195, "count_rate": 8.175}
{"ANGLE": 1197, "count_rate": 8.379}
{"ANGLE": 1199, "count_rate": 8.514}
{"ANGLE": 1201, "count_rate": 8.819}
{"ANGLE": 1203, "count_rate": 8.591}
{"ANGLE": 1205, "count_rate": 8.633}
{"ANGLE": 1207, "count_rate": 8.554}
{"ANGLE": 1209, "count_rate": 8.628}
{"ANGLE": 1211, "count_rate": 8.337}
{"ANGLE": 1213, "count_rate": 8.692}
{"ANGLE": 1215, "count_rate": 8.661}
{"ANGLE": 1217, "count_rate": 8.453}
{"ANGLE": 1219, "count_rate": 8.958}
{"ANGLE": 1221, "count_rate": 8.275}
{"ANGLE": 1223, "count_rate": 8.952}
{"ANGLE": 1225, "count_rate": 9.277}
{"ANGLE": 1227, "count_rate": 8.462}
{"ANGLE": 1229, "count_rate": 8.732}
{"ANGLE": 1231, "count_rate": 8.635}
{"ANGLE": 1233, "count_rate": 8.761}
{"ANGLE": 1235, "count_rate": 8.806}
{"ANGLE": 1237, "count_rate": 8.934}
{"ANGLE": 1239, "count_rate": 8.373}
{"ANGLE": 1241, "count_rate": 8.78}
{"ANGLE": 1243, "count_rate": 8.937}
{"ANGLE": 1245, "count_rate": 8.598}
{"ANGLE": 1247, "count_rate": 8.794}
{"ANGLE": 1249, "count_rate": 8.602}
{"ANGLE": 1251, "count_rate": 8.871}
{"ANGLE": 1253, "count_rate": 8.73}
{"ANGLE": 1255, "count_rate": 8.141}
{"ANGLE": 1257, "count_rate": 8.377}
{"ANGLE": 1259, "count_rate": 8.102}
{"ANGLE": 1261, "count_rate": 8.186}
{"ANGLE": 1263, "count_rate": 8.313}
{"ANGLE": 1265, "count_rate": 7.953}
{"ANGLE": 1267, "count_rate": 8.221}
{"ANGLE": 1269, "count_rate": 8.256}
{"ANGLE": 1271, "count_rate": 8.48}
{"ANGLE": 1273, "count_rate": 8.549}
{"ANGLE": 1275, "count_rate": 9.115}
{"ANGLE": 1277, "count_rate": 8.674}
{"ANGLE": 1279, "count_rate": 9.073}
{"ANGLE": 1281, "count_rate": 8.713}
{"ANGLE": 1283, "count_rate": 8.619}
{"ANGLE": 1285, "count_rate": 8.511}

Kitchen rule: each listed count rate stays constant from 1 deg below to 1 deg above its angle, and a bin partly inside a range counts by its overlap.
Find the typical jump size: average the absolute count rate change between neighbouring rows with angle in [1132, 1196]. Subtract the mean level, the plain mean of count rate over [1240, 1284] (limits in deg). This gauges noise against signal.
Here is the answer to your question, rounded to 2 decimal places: -8.25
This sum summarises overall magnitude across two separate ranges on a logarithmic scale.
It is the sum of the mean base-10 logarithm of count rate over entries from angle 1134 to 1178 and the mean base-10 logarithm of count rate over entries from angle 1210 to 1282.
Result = 1.869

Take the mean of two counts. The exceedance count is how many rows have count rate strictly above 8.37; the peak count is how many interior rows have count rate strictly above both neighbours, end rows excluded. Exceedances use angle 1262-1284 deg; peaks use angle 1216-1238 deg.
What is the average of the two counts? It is 5.0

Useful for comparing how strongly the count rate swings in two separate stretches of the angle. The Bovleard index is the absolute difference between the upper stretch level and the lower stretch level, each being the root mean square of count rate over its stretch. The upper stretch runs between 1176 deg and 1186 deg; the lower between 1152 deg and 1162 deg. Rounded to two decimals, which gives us 0.41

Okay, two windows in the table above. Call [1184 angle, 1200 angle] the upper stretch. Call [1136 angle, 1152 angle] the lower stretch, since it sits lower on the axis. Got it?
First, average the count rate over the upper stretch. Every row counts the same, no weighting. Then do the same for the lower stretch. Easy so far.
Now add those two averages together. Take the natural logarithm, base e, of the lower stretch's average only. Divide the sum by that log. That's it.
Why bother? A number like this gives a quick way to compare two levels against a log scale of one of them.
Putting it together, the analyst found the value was 7.87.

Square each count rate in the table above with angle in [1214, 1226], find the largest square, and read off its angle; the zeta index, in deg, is 1225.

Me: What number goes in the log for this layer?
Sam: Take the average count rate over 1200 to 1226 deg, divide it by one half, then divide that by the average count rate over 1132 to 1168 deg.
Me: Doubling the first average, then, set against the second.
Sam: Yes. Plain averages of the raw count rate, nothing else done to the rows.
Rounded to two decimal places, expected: 2.00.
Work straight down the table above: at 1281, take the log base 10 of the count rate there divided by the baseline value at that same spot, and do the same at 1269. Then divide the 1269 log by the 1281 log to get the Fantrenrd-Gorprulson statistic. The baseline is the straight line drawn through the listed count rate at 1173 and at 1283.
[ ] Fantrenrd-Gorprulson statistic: -3.6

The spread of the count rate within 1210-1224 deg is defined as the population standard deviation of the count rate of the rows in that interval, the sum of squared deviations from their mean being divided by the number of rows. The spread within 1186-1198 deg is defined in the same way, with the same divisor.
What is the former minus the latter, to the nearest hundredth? 0.16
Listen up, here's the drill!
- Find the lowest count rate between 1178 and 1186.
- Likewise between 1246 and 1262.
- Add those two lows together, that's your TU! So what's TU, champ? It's 15.9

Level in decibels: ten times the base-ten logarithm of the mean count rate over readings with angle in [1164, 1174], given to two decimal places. 9.29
